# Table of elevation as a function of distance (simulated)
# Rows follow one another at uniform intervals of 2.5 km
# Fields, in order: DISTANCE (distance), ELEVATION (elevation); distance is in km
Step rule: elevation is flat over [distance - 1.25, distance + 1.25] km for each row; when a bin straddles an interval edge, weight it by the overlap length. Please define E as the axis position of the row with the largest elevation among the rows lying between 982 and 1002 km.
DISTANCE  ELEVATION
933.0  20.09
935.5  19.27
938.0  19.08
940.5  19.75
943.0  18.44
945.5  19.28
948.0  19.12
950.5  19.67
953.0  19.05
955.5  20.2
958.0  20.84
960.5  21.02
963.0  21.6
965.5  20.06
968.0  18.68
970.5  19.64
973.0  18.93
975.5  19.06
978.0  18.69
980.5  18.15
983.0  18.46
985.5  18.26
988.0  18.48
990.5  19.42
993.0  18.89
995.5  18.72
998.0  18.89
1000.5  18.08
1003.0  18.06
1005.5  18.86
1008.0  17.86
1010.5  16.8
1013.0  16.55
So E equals 990.5 km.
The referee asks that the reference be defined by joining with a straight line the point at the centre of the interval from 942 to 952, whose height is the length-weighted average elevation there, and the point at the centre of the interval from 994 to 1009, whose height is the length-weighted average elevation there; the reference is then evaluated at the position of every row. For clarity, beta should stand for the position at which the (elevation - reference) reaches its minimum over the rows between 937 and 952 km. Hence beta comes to 943.0 km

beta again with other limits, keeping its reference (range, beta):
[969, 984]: 980.5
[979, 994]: 980.5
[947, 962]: 953.0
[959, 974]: 968.0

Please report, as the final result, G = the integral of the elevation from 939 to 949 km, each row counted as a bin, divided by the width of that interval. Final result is 19.1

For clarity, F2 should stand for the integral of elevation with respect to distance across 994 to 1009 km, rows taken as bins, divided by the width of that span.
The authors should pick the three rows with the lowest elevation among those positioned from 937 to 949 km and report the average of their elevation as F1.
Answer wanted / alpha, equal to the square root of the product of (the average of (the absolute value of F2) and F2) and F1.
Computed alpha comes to 18.7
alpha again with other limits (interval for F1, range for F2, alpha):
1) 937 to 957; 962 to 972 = 19.4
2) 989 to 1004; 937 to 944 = 18.7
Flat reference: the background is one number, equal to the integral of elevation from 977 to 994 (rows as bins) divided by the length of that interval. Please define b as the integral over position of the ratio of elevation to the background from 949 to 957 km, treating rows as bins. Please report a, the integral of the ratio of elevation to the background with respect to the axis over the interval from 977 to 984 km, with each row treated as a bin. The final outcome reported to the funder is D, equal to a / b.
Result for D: 0.820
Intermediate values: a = 6.93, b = 8.45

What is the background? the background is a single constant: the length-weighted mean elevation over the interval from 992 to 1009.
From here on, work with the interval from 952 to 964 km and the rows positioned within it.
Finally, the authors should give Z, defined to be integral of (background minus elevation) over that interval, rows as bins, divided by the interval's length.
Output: -2.1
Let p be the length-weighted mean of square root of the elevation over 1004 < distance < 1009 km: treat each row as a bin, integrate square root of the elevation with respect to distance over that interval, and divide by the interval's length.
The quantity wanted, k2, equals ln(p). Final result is 1.46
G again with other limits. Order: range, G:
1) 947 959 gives 19.8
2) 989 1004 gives 18.7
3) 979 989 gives 18.3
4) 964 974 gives 19.4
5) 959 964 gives 21.3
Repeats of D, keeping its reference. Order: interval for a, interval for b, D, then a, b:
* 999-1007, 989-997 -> 0.966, 7.88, 8.16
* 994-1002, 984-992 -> 0.991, 7.97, 8.04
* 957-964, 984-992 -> 0.989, 7.95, 8.04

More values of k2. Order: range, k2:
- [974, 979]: 1.47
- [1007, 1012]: 1.42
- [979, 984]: 1.45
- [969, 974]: 1.48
